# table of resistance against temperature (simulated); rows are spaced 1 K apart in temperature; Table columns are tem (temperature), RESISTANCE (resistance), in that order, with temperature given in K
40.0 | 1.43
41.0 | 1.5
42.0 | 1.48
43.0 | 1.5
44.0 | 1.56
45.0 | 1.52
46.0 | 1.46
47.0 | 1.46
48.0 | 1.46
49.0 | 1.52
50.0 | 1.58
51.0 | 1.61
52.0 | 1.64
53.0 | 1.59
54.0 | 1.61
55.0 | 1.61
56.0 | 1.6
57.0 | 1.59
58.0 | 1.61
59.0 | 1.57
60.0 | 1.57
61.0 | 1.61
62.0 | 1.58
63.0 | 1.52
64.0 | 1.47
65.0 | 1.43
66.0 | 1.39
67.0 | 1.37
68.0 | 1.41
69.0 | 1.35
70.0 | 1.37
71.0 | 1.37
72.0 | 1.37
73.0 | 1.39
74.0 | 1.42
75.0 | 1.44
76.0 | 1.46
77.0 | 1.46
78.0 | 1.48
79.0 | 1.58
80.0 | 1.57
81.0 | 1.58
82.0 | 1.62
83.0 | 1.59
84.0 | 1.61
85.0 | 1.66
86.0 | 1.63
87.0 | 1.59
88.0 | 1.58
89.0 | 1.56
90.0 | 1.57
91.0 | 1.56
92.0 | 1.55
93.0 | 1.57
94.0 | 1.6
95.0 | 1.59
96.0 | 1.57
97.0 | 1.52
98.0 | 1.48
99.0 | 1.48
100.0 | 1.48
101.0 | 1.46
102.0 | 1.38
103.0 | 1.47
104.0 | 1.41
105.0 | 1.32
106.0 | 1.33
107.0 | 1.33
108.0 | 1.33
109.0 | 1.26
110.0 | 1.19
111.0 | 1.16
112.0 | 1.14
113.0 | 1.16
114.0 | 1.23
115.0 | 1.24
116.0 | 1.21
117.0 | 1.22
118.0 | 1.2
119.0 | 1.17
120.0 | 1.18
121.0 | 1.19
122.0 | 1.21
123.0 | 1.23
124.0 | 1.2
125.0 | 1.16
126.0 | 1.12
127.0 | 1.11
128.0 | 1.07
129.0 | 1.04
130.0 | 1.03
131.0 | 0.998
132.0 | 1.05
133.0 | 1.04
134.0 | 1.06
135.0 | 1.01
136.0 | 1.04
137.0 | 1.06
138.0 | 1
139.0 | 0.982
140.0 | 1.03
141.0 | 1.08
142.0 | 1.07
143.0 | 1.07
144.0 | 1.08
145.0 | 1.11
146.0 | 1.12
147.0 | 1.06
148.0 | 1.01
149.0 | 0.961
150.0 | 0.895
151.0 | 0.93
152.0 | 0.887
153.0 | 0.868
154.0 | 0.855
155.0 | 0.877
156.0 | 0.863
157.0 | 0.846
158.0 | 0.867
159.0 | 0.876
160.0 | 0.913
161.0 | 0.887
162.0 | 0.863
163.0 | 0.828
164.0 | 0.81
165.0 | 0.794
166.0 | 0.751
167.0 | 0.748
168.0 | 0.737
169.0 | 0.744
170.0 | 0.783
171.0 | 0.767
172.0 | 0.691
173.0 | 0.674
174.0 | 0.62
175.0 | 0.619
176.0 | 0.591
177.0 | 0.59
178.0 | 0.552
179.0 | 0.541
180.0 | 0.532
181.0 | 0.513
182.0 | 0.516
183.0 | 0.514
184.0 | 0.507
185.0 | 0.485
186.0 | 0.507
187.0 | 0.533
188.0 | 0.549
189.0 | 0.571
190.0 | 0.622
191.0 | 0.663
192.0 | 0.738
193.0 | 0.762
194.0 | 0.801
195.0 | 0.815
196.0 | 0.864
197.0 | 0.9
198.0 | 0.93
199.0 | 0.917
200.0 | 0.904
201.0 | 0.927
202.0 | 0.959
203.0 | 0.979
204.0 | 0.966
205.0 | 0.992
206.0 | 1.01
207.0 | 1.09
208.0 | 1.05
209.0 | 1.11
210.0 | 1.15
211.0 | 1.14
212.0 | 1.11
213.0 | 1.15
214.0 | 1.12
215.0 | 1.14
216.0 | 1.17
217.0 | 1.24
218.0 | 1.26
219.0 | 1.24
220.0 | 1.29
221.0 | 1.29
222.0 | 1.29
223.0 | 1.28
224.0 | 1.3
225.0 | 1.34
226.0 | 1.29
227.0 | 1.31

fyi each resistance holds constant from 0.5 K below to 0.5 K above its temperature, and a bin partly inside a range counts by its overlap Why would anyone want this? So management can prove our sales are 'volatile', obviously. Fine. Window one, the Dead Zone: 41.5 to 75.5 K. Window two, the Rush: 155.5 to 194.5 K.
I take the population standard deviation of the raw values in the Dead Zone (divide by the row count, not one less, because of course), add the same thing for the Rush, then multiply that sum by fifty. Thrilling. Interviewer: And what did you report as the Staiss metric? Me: 11.2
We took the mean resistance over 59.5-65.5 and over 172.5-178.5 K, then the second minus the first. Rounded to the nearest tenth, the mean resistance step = -0.9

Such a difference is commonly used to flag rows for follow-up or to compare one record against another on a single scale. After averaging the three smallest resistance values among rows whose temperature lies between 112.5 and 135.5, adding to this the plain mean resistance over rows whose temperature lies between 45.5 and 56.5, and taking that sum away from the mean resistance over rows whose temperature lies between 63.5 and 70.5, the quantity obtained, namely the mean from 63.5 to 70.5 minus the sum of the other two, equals -1.17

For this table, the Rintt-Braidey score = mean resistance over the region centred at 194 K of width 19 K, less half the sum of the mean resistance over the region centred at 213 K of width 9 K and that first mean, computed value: -0.19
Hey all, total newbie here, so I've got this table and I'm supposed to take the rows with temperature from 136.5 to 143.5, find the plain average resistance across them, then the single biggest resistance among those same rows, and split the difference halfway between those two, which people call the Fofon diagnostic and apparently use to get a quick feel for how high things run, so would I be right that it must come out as 1.1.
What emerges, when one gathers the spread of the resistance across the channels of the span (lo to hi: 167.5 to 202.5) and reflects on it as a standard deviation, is 0.15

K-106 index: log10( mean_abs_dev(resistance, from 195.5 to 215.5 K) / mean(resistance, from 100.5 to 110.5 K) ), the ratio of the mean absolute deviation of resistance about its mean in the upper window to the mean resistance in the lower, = -1.19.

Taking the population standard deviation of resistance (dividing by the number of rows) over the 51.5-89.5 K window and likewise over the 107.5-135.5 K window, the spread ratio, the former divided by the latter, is 1.1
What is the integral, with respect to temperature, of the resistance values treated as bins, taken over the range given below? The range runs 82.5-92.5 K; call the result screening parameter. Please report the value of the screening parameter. 15.9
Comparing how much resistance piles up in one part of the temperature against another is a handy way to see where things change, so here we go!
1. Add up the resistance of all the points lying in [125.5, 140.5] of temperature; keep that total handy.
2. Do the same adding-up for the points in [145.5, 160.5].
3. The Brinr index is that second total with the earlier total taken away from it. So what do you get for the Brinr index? -1.8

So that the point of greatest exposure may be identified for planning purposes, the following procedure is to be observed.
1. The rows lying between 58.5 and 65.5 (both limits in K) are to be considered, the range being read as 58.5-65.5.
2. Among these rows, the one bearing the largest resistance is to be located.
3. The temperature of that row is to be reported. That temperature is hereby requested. 61.0 K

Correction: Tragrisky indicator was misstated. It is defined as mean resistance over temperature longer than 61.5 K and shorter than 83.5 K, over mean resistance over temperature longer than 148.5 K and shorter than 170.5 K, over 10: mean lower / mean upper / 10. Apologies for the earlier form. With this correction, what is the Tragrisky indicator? 0.17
